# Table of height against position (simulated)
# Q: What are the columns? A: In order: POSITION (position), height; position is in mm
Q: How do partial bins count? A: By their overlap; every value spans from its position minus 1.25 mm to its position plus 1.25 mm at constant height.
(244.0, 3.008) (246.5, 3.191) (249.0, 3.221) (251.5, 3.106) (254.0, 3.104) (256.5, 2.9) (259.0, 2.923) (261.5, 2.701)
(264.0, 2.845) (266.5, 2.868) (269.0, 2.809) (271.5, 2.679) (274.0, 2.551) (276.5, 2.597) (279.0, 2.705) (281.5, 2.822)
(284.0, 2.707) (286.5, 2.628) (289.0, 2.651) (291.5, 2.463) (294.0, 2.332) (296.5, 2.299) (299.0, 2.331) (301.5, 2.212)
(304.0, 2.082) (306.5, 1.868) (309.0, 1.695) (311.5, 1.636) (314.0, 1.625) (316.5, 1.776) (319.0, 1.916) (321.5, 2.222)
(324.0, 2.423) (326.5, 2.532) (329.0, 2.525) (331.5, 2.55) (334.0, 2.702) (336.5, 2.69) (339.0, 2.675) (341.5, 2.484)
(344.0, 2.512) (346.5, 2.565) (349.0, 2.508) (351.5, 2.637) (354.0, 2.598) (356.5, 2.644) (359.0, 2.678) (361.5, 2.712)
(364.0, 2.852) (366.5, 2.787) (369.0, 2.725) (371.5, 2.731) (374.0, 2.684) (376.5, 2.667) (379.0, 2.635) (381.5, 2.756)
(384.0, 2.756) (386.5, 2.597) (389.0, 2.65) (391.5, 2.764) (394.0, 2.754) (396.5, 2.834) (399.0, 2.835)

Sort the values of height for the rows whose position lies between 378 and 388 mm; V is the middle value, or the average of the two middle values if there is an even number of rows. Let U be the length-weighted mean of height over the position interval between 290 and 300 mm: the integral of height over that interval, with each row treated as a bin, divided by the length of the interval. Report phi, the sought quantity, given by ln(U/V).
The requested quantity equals -0.1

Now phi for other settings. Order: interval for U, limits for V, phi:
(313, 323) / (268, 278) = -0.3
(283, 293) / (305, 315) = 0.4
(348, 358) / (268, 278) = 0.0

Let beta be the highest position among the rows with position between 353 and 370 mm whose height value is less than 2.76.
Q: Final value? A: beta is 369.0 mm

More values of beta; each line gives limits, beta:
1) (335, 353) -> 351.5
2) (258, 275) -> 274.0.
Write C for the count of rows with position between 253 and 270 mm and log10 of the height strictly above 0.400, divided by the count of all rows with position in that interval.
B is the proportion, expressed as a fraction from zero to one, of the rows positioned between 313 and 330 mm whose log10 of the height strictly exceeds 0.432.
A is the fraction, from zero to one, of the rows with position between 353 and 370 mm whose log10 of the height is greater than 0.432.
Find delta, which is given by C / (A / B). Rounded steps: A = 0.57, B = 0.00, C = 1.00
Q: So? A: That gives 0.00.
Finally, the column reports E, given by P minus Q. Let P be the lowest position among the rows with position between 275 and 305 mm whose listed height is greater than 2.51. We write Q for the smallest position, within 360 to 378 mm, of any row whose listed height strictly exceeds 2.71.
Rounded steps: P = 276.5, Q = 361.5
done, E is -85.0 mm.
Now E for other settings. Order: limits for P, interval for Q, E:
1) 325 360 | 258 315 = 67.5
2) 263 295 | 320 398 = -97.5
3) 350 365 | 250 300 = 100.0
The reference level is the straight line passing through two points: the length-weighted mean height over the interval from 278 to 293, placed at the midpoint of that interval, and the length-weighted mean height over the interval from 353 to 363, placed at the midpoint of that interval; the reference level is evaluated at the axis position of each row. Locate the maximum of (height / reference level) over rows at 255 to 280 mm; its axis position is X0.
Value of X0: 259.0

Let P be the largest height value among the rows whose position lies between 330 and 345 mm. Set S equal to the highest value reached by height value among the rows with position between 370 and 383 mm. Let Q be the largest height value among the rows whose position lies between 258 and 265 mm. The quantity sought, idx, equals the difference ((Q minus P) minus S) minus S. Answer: -5.29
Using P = 2.702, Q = 2.923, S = 2.756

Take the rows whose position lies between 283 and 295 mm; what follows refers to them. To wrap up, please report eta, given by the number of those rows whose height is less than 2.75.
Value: 5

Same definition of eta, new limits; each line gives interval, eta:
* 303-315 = 5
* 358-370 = 3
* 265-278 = 3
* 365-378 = 4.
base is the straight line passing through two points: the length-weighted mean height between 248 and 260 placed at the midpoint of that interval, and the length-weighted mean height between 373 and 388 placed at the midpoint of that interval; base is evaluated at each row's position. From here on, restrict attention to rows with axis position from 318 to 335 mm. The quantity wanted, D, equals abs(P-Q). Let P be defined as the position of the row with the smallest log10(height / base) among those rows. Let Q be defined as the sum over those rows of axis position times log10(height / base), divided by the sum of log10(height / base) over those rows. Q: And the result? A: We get 4.5 mm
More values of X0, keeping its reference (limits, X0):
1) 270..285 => 281.5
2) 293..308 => 294.0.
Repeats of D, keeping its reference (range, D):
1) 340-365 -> 5.3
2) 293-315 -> 7.7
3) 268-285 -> 2.1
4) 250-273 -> 4.4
